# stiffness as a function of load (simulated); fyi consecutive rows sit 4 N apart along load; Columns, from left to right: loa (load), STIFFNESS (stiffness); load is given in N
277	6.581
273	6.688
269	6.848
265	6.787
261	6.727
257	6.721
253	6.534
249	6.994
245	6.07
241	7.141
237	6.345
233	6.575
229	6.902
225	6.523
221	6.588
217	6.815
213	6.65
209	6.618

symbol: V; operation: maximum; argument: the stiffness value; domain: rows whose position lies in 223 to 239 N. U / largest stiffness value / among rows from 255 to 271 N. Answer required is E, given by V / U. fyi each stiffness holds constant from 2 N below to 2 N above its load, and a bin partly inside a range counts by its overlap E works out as 1.01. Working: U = 6.848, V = 6.902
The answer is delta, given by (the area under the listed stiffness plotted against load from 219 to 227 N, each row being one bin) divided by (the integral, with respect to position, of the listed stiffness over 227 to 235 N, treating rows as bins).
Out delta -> 0.97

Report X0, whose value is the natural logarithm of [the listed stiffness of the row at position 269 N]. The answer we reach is 1.92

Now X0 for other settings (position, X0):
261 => 1.91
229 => 1.93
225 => 1.88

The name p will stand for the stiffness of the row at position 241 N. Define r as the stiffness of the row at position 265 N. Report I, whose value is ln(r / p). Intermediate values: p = 7.141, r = 6.787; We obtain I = -0.05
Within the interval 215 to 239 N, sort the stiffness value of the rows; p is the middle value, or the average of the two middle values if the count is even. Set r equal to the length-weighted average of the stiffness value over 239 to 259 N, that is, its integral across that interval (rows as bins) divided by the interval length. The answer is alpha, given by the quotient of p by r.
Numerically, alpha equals 0.98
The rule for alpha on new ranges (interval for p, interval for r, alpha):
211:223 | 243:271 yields 1.00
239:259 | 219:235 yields 1.01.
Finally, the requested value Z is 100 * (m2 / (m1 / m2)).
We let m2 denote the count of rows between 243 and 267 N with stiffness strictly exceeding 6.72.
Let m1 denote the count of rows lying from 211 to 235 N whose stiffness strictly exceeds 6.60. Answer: 533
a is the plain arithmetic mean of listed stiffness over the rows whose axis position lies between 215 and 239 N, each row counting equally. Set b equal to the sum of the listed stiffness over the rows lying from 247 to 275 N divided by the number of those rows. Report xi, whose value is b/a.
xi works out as 1.020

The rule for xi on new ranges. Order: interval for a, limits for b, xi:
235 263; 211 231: 1.007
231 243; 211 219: 1.007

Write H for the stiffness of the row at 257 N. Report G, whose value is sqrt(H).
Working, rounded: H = 6.721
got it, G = 2.592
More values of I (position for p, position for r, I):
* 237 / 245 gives -0.04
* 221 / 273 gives 0.02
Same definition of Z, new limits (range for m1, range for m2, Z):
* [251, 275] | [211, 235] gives 80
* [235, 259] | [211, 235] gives 133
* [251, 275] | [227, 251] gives 180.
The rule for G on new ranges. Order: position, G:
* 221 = 2.567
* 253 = 2.556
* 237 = 2.519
